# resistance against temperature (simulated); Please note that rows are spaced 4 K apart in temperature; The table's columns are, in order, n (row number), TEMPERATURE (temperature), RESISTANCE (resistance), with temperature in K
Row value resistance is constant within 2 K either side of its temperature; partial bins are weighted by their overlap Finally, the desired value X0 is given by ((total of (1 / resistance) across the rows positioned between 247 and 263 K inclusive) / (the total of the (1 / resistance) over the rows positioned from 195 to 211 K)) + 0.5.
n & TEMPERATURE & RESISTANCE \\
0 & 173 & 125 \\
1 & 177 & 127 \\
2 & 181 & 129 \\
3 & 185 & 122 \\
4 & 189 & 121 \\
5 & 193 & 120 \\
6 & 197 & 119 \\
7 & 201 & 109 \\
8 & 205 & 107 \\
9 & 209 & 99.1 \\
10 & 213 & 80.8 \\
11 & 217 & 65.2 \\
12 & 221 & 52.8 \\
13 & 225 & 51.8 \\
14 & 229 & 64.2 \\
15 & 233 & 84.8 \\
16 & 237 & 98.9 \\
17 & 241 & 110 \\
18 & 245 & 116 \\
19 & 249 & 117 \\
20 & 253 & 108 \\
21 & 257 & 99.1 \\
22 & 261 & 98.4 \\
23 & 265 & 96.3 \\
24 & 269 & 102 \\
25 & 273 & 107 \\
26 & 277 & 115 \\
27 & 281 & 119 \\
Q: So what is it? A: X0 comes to 1.53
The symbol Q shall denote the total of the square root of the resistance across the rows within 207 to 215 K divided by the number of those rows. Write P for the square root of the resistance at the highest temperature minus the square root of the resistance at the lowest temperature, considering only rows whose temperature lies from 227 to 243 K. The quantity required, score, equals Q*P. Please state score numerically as 23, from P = 2.5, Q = 9.5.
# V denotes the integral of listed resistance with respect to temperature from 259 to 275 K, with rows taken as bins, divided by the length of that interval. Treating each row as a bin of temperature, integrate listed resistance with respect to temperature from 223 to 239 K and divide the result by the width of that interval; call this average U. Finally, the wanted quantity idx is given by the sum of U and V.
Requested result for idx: 176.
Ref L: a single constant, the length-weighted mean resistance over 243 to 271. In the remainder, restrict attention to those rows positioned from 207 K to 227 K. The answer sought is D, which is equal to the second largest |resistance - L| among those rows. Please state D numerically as 52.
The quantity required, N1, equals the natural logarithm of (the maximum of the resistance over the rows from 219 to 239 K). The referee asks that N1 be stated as 4.59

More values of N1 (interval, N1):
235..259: 4.76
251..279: 4.74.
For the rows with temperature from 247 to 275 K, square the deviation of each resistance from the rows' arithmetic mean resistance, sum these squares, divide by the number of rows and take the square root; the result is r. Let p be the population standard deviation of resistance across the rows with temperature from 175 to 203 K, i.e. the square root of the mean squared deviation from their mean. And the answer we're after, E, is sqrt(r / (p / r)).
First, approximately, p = 6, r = 7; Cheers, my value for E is 2.7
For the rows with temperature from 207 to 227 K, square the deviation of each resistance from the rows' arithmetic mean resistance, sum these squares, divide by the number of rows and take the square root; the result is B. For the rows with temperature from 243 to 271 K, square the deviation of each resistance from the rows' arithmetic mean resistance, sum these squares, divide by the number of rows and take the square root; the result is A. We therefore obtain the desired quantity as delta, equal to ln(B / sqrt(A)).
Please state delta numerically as 1.9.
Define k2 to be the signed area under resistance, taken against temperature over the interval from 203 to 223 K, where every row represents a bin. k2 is 1620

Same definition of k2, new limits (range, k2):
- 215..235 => 1275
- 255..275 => 2011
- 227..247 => 1896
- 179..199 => 2444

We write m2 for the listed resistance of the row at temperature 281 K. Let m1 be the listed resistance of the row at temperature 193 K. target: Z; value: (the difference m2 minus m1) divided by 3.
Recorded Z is 0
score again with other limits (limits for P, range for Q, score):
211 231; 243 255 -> -10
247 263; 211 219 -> -8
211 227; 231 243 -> -18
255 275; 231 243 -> 4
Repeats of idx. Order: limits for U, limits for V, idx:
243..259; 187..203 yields 227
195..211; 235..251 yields 219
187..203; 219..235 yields 181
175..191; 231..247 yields 227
